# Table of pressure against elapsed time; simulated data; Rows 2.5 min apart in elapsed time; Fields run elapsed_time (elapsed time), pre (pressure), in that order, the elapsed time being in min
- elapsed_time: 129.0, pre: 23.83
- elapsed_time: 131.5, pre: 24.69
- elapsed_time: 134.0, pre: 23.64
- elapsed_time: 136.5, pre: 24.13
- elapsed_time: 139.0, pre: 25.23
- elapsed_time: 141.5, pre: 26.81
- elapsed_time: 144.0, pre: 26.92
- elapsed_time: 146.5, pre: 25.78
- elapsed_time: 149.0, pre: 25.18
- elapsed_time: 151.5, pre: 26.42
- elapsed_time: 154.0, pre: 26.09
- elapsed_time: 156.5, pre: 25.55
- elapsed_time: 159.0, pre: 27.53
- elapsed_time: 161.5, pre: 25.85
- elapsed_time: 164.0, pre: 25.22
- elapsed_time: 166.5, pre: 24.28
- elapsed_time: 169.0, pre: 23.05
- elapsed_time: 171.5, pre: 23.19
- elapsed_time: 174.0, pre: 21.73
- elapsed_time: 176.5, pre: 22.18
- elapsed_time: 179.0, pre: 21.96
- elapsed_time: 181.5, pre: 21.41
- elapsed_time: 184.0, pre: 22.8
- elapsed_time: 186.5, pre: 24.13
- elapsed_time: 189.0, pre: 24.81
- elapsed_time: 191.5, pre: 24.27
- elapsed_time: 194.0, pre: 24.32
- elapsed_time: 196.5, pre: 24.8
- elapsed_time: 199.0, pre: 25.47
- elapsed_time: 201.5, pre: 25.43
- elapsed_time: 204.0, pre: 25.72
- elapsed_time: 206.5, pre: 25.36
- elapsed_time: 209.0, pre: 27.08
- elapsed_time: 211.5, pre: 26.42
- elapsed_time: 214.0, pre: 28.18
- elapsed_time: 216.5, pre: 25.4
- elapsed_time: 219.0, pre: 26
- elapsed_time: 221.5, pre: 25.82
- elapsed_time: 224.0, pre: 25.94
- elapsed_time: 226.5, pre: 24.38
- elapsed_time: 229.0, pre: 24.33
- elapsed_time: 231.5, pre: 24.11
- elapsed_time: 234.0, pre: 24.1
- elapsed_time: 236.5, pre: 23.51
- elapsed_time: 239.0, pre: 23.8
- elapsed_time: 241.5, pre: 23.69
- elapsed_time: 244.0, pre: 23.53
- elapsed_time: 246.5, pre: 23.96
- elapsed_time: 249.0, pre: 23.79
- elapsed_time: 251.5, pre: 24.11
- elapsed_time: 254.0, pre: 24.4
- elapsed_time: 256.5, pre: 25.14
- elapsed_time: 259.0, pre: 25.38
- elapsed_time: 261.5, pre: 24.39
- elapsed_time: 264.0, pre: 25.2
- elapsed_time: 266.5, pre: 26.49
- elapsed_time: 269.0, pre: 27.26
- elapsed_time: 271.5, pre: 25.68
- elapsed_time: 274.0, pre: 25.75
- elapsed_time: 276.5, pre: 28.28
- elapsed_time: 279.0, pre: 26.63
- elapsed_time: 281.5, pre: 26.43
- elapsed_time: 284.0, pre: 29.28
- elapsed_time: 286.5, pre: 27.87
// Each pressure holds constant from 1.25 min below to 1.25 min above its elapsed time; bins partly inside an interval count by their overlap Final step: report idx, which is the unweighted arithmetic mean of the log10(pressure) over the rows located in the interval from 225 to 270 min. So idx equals 1.39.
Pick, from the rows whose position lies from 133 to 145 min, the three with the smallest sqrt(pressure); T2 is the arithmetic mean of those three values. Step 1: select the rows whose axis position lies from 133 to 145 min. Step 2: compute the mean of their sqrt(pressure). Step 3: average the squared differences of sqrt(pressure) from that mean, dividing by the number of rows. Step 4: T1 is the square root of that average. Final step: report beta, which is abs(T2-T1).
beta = 4.80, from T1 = 0.13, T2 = 4.93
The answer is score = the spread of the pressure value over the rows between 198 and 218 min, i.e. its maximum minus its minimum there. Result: 2.8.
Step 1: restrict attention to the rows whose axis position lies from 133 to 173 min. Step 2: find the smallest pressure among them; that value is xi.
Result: 23.05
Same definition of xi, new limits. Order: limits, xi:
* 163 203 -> 21.41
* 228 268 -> 23.51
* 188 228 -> 24.27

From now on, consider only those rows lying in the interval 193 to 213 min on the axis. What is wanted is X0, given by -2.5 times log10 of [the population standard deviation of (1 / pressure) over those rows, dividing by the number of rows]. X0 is 7.3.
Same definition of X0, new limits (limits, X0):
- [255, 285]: 6.8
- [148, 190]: 6.3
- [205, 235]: 6.9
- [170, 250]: 6.5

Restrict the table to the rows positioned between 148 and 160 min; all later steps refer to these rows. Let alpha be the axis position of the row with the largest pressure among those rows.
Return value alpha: 159.0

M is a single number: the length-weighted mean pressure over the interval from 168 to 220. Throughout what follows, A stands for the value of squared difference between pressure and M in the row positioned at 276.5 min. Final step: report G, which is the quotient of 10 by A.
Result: 1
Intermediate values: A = 14.6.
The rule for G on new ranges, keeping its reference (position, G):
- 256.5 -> 22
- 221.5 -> 5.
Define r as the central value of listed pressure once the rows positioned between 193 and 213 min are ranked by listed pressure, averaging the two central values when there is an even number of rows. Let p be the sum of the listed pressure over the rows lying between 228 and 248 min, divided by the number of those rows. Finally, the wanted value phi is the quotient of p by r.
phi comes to 0.938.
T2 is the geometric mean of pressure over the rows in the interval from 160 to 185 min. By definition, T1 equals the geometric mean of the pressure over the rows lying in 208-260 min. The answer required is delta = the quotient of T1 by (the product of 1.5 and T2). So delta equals 0.72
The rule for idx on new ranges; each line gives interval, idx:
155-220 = 1.39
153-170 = 1.40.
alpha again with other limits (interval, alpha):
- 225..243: 226.5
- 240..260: 259.0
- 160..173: 161.5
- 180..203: 199.0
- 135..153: 144.0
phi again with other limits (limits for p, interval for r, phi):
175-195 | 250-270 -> 0.923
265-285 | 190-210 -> 1.062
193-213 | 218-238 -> 1.050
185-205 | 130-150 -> 0.987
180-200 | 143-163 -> 0.924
